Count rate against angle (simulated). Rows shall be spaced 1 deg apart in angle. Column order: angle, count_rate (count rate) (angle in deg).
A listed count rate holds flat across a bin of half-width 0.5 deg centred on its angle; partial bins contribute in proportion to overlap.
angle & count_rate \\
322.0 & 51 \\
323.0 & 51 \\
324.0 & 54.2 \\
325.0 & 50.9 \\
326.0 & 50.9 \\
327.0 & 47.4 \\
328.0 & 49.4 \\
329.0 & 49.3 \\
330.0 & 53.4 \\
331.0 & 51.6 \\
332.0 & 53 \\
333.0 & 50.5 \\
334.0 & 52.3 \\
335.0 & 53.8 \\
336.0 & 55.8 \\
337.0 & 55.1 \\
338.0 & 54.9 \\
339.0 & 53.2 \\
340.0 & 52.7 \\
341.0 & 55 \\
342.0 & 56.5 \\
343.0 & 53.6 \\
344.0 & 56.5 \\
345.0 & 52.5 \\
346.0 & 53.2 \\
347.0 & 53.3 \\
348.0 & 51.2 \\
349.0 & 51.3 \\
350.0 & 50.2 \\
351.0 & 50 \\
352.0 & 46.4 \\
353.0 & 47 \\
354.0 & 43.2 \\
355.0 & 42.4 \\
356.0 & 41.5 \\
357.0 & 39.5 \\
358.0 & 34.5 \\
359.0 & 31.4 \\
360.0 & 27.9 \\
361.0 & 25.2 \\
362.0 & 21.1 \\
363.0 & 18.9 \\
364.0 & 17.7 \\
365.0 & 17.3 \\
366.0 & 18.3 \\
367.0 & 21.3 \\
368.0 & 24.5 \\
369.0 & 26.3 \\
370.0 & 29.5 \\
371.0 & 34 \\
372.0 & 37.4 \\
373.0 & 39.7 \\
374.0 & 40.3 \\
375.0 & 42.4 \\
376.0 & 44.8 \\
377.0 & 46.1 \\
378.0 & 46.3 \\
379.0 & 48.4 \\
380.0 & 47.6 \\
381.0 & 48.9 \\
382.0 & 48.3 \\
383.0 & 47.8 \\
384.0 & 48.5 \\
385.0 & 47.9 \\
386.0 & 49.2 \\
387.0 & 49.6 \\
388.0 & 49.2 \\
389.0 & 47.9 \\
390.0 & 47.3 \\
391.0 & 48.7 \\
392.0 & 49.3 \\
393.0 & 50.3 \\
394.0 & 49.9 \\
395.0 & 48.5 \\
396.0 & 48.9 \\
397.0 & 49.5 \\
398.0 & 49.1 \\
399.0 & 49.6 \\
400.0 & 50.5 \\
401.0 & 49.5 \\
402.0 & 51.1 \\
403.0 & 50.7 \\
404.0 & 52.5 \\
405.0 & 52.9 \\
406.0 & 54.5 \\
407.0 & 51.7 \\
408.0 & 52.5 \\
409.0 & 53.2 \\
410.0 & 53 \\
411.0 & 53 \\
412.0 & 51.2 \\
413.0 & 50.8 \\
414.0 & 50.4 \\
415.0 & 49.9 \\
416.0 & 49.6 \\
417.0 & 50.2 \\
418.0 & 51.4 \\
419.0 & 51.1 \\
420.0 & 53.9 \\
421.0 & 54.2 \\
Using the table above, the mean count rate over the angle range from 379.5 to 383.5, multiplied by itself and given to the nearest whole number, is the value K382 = 2318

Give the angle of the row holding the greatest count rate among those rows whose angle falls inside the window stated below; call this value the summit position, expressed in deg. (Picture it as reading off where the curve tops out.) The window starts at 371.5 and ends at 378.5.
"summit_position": 378.0 deg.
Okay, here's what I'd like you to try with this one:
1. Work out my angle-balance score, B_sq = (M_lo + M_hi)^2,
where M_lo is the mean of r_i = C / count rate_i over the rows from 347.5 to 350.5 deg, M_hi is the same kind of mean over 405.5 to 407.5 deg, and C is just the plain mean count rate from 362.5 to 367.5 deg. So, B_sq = 0.518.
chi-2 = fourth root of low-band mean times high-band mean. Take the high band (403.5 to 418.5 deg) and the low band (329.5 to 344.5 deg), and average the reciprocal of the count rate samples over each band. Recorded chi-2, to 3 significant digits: 0.138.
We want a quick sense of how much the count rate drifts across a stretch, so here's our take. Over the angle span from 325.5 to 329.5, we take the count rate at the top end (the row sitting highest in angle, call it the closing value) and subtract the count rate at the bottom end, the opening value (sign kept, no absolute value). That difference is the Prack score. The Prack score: -1.6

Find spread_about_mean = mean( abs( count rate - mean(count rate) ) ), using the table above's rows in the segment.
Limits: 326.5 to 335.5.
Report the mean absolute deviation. 1.8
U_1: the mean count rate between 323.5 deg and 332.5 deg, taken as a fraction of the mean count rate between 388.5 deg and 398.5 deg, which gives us 1.0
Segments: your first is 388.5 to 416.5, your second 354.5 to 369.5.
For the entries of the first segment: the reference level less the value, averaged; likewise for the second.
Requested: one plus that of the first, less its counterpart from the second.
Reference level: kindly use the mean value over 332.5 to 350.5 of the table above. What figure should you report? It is -22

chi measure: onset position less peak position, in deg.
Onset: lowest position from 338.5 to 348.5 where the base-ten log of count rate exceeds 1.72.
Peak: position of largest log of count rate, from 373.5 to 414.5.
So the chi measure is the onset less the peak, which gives -67 deg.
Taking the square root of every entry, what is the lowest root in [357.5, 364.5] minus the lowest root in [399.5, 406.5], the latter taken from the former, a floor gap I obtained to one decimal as -2.8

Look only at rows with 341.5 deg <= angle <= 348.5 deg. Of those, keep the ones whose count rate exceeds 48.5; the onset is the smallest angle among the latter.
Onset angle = 342.0 deg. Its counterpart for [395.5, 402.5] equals 396.0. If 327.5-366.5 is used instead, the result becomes 328.0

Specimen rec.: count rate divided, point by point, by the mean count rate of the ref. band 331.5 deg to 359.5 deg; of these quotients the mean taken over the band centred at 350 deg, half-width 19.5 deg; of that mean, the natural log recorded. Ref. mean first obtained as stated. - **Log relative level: -0.15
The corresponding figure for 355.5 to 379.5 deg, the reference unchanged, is -0.43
